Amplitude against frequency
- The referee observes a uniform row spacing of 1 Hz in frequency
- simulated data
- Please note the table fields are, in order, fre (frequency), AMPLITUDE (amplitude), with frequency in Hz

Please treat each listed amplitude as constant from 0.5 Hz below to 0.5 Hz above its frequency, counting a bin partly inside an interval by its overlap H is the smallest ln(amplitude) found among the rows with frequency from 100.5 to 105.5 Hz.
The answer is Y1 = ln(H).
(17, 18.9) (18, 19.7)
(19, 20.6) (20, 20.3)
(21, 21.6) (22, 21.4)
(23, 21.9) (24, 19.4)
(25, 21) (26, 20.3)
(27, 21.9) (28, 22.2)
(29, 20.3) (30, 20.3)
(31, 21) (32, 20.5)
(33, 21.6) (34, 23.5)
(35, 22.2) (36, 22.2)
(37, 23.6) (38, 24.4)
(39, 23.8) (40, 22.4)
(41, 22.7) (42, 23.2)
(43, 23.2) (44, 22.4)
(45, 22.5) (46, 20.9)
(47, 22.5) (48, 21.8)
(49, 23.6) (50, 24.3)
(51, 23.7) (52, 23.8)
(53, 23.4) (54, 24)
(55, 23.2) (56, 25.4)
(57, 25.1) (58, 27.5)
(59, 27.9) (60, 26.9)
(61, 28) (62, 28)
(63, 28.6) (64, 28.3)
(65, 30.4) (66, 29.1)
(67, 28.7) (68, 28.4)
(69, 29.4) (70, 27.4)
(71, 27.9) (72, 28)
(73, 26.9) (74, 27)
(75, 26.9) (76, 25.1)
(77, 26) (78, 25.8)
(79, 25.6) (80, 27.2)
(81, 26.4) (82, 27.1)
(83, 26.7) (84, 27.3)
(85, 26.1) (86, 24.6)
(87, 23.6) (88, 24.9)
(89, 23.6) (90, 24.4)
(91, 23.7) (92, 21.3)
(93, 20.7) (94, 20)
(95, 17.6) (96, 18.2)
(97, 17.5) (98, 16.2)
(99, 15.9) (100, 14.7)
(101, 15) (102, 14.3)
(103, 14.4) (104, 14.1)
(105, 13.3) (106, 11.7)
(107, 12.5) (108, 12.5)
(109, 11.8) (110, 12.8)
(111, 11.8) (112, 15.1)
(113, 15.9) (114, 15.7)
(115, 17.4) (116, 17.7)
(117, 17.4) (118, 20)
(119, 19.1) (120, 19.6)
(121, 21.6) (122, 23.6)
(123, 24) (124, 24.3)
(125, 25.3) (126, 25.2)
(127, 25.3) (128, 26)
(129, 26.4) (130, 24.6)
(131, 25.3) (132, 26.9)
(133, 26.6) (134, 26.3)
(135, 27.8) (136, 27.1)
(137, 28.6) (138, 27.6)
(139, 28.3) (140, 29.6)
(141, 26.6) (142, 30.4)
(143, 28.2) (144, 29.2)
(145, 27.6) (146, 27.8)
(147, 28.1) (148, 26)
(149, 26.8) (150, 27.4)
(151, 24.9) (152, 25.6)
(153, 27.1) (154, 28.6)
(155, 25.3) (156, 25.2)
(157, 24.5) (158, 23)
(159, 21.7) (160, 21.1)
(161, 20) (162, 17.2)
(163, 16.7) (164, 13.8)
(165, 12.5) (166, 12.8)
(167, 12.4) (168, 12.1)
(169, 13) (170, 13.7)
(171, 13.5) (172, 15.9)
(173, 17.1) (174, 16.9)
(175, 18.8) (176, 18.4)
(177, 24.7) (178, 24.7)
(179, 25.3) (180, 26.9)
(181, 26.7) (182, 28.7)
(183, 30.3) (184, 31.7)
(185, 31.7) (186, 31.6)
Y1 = 0.95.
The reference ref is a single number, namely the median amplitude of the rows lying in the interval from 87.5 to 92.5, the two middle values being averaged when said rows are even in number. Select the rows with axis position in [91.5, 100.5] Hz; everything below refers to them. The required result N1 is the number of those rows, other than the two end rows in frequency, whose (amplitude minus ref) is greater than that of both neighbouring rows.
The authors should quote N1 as 1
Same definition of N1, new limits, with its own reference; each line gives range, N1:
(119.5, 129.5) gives 1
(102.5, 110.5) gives 0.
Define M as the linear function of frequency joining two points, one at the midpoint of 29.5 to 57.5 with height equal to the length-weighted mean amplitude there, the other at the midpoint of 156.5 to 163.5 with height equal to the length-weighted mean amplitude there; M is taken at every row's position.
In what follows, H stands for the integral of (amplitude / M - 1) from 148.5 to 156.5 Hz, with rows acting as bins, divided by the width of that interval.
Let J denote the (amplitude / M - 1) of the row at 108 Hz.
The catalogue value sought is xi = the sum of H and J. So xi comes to -0.15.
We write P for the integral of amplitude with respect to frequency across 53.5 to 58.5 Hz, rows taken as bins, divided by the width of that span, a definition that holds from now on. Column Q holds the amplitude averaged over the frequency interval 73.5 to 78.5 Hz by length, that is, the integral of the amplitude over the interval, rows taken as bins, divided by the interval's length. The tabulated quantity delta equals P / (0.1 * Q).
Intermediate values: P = 25.0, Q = 26.2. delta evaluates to 10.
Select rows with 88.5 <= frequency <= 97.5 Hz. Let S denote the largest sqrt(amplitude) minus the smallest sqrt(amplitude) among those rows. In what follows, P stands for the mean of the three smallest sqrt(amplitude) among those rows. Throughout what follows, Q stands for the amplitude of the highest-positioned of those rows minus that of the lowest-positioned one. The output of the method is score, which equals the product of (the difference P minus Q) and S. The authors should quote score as 7.8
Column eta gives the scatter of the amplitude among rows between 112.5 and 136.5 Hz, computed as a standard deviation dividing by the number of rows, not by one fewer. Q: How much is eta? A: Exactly 3.9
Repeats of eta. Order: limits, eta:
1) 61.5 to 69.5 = 0.7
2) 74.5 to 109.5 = 5.5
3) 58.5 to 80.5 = 1.3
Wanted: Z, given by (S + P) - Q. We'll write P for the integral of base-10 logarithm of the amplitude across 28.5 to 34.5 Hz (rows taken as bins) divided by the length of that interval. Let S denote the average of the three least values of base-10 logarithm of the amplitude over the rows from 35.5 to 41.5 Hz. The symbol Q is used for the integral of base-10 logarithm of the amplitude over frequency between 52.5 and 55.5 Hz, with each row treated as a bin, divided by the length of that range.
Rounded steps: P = 1.33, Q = 1.37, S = 1.35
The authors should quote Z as 1.305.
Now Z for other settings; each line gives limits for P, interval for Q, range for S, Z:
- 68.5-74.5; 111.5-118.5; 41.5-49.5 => 1.550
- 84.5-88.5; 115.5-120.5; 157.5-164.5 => 1.321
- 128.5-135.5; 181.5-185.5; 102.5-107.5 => 1.030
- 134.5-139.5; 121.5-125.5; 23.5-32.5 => 1.361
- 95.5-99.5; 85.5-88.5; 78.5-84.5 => 1.261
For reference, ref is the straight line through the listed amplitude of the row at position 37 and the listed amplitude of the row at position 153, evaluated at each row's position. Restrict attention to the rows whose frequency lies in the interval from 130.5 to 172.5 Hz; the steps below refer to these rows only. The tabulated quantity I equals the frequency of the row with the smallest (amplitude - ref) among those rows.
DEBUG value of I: 168 Hz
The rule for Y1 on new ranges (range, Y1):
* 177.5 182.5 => 1.17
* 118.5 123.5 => 1.08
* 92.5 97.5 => 1.05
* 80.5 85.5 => 1.18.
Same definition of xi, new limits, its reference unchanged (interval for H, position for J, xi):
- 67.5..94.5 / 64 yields 0.41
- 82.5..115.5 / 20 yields -0.31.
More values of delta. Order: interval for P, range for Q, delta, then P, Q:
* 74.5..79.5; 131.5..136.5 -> 10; 25.9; 26.9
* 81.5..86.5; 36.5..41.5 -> 11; 26.4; 23.4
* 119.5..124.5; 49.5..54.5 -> 9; 22.6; 23.8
